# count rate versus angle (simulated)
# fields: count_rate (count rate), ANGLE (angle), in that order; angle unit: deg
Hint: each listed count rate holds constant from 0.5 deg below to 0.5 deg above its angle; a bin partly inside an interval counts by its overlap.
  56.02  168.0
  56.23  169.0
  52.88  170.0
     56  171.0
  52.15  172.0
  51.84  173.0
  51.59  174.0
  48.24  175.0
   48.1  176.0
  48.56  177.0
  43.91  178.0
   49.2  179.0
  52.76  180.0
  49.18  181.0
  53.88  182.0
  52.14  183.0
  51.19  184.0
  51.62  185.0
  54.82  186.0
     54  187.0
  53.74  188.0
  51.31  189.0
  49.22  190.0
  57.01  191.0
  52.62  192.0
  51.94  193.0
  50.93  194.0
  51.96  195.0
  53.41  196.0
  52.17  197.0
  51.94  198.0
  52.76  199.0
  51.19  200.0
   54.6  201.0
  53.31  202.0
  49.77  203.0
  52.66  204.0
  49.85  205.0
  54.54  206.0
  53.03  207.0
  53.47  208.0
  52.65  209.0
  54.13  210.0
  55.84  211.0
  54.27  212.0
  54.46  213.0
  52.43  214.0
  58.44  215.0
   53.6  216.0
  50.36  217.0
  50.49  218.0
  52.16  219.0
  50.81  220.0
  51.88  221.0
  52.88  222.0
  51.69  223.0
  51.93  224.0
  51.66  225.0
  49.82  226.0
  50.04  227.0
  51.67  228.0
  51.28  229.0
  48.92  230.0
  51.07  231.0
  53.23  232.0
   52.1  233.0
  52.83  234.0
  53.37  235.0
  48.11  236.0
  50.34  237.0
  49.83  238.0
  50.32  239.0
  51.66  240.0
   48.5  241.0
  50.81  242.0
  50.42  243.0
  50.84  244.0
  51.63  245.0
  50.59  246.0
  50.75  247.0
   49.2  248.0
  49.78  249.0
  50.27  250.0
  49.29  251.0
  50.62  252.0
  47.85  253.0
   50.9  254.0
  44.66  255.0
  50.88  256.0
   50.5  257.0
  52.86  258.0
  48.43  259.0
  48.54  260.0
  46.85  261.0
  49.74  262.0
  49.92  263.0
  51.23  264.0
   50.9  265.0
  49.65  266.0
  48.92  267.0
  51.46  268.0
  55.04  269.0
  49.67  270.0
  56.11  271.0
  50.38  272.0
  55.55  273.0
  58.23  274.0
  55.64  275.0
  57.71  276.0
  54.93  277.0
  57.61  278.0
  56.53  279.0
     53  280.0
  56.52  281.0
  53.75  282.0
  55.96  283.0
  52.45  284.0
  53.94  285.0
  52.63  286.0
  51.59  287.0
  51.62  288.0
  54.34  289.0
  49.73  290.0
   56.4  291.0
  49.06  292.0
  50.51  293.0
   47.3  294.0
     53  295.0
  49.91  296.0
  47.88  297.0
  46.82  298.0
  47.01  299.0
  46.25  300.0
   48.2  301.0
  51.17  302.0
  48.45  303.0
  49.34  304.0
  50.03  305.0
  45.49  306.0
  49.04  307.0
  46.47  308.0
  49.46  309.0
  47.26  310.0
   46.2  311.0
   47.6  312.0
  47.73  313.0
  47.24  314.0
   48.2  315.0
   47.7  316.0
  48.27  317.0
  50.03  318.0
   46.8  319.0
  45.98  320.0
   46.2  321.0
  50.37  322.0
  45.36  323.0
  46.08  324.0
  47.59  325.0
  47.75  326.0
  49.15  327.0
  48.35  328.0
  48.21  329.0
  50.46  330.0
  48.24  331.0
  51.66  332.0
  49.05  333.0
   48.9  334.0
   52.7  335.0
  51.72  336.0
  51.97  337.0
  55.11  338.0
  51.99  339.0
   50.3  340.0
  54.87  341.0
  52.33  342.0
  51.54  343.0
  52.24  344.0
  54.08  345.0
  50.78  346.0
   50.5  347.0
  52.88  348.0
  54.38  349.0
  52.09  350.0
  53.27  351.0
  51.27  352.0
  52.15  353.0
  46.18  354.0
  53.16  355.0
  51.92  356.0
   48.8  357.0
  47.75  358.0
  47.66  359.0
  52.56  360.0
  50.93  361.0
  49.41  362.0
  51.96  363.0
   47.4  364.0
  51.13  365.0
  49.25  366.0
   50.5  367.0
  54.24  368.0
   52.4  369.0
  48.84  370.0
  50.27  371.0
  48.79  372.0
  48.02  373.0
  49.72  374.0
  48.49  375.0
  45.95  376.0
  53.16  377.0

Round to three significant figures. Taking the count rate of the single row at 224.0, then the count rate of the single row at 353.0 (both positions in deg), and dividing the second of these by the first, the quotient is 1.00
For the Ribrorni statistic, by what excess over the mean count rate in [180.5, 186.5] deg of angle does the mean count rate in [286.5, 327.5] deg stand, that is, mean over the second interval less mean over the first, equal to -3.5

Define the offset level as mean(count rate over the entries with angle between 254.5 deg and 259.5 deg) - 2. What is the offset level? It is 47.5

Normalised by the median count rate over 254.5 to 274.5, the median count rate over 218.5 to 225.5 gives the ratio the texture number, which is 1.03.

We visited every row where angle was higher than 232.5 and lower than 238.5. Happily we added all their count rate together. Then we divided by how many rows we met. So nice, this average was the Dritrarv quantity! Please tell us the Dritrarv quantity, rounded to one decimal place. 51.1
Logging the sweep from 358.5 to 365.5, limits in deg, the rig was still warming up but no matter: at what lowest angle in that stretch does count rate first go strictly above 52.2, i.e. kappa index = 360.0 deg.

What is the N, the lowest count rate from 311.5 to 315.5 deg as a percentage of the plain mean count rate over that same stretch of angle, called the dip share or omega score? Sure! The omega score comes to 99.1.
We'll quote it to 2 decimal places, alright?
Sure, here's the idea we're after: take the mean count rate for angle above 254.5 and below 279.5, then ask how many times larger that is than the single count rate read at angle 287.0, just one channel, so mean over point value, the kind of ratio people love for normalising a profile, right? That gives 1.01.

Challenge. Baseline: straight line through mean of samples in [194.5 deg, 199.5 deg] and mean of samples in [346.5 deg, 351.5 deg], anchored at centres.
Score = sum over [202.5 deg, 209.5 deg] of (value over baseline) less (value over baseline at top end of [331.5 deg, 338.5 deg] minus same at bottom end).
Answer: 6.91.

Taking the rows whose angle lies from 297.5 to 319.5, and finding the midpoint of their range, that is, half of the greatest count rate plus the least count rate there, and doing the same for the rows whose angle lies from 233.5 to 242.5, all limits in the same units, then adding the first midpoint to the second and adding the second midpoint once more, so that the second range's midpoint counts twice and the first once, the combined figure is 150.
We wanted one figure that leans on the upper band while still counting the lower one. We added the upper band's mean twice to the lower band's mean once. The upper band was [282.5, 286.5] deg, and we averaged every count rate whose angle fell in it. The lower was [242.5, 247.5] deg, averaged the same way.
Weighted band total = 158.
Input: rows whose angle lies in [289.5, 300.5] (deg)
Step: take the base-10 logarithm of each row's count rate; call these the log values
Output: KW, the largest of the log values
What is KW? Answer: 1.75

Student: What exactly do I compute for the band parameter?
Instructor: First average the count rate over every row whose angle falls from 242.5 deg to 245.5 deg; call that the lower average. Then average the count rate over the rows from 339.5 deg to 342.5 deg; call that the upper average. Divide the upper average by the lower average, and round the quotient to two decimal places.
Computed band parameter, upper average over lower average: 1.03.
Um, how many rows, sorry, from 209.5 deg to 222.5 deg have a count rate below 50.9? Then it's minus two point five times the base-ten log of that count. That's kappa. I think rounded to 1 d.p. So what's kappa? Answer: -1.2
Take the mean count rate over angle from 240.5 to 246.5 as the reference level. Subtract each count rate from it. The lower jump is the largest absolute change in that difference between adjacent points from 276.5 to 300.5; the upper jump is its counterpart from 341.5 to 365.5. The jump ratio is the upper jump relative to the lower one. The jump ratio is 0.95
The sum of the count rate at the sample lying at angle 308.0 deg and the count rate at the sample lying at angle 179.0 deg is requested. 96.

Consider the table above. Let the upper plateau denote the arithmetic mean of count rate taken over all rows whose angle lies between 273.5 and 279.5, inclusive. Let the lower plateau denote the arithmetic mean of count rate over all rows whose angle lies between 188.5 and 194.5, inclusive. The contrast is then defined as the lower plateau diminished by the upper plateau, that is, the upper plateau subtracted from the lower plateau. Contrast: -5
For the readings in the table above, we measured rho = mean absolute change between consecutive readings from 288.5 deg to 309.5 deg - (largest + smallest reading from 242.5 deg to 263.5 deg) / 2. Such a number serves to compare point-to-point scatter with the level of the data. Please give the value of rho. -45.8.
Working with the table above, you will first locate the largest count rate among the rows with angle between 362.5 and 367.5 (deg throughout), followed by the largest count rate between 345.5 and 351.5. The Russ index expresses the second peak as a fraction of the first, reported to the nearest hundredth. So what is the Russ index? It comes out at 1.05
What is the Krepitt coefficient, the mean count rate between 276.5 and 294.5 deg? 53.2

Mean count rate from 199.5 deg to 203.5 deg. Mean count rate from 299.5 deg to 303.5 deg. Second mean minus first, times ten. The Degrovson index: -37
